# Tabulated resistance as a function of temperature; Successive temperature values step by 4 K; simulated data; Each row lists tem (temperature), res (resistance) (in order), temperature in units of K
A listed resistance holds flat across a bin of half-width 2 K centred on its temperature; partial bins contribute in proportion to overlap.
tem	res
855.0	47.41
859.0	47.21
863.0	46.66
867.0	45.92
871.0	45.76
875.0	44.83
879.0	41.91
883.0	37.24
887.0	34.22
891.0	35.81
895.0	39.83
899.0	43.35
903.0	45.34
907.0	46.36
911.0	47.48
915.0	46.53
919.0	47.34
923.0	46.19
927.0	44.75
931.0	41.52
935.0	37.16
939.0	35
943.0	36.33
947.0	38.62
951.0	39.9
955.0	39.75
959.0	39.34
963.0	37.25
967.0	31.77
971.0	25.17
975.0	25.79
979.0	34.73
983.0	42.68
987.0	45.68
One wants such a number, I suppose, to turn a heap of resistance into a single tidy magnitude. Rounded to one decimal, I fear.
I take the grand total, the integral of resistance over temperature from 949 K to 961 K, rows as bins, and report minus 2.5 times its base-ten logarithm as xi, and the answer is -6.7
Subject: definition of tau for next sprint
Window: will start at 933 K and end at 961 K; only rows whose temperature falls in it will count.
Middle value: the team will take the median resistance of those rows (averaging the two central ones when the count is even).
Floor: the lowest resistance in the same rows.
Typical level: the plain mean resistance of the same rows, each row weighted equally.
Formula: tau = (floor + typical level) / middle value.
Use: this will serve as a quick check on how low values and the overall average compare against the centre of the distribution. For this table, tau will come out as 1.89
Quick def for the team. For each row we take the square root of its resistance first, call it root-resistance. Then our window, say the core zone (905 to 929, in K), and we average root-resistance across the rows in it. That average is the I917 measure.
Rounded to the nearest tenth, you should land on 6.8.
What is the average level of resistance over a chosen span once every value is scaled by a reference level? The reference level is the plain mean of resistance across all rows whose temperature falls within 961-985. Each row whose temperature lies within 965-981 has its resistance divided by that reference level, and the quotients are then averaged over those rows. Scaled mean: 0.89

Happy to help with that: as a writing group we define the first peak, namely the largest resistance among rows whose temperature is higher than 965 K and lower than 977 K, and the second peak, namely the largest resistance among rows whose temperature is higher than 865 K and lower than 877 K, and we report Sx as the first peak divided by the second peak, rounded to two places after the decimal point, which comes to 0.69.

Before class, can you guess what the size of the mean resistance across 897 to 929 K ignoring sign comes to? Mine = 45.9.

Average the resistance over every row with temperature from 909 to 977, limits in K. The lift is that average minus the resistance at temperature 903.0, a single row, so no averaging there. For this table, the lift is -6.5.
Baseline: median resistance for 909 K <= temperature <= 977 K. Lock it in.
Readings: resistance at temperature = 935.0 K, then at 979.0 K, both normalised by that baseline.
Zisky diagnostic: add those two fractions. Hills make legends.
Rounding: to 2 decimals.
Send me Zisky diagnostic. 1.83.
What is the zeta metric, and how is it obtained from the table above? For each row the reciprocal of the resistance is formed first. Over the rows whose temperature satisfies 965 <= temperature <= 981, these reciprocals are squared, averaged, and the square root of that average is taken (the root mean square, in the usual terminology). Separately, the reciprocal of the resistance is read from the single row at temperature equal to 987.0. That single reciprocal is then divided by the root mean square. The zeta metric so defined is 0.63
